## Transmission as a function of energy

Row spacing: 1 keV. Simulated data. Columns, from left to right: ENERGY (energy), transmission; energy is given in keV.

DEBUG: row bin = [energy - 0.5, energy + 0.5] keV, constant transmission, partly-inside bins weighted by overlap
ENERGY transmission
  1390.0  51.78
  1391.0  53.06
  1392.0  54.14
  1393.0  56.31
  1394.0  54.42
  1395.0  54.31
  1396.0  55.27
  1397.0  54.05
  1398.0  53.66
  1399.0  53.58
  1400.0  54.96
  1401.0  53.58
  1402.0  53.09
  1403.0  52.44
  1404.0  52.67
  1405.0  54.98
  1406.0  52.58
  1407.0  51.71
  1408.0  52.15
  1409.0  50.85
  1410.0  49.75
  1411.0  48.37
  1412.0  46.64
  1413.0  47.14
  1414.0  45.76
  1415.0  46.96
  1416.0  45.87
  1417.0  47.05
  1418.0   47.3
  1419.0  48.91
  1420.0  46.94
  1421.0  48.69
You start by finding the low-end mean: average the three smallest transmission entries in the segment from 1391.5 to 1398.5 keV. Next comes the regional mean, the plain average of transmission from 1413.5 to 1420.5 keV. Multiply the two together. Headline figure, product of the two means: 2534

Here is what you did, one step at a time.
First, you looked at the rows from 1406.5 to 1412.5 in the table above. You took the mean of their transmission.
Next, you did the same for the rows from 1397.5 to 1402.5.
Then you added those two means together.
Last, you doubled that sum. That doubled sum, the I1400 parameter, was 207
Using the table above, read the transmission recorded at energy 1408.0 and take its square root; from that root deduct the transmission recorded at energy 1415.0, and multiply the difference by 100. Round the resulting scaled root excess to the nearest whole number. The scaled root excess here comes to -3974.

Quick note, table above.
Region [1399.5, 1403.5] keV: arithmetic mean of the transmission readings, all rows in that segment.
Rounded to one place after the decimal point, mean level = 53.5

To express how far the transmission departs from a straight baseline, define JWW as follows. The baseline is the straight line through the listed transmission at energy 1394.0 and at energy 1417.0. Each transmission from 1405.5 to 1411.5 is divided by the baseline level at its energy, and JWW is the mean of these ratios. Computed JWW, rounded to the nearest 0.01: 1.02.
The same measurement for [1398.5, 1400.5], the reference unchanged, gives 1.03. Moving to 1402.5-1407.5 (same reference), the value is 1.04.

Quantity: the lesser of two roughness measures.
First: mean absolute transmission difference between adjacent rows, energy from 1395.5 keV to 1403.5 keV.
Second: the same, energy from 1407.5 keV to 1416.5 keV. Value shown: 0.80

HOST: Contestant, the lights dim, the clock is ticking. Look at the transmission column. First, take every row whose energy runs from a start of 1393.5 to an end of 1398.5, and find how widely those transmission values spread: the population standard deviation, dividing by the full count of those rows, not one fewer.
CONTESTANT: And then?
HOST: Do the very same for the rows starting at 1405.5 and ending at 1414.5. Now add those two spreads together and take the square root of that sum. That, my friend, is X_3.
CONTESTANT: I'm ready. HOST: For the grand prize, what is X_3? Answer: 1.72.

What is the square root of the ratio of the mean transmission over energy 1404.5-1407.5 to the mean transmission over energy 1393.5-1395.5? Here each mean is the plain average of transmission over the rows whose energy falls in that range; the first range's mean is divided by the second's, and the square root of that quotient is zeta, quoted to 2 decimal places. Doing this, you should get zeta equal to 0.99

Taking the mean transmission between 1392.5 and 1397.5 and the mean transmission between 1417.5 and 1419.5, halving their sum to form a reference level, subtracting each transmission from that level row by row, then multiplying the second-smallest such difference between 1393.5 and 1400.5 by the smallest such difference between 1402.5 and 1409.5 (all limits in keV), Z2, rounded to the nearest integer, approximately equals 12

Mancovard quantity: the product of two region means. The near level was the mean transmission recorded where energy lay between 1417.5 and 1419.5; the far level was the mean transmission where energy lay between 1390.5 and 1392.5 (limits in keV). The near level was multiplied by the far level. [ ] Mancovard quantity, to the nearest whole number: 2578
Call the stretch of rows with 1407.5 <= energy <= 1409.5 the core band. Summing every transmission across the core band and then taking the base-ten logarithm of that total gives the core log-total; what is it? 2.01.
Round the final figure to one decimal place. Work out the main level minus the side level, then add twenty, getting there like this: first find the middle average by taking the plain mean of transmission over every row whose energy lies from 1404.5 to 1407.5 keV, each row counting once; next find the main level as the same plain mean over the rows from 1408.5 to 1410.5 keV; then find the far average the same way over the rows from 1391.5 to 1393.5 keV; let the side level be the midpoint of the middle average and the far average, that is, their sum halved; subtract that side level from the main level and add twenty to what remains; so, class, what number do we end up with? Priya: 16.1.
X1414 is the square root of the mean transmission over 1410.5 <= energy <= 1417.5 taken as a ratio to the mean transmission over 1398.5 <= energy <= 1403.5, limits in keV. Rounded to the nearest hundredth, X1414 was 0.94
